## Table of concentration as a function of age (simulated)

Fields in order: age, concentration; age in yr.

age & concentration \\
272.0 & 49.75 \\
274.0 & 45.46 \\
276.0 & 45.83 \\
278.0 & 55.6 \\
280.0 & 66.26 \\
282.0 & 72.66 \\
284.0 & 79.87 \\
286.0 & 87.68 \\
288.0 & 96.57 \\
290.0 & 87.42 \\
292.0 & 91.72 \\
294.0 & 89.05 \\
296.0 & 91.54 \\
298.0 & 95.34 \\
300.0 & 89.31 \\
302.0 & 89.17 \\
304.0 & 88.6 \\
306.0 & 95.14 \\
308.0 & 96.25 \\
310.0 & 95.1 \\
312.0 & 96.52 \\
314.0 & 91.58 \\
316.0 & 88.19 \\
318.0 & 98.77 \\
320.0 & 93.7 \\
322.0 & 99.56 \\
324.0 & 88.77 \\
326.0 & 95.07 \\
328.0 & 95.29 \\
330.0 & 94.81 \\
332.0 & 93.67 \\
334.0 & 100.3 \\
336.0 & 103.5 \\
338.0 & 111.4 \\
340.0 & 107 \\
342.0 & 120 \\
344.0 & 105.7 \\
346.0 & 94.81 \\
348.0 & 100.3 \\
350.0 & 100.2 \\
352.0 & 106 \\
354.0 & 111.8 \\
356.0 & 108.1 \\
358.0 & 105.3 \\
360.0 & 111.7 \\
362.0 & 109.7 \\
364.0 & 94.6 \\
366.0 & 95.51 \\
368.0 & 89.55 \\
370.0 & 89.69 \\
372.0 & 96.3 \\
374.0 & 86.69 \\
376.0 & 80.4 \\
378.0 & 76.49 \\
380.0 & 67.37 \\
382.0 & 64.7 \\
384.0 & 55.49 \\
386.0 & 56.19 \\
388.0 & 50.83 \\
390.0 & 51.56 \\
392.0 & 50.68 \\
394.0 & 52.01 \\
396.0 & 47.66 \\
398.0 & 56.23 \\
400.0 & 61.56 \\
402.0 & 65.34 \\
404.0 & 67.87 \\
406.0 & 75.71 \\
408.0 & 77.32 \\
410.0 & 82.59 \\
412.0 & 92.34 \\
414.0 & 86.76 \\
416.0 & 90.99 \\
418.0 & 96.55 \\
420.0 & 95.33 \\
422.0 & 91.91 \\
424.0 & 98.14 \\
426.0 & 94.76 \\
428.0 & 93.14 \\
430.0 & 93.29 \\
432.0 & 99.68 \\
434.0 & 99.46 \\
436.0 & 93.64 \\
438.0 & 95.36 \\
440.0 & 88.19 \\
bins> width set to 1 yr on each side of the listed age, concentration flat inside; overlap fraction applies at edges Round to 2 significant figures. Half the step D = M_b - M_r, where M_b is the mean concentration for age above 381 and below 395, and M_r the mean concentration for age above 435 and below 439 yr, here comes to -20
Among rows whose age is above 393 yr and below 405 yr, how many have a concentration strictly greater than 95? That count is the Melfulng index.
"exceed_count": 0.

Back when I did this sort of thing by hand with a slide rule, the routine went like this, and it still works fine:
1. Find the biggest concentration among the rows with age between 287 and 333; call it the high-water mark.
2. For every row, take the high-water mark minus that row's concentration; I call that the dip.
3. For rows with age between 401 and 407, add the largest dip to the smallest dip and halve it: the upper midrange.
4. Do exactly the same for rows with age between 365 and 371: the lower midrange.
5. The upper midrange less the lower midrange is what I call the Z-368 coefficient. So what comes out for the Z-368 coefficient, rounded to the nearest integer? 22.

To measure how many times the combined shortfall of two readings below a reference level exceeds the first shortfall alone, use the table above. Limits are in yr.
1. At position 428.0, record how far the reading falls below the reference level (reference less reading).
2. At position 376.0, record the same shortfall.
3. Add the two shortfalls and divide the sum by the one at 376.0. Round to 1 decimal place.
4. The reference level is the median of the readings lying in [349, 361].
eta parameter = 1.5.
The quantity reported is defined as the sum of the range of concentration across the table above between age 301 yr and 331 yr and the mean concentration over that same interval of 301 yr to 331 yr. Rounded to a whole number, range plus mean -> 105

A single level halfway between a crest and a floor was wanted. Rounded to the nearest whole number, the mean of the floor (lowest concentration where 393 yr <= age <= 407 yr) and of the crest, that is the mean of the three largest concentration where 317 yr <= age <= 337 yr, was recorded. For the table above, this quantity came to 74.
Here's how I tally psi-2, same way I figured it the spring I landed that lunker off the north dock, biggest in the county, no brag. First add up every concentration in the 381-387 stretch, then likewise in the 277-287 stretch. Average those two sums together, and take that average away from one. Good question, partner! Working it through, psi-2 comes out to -268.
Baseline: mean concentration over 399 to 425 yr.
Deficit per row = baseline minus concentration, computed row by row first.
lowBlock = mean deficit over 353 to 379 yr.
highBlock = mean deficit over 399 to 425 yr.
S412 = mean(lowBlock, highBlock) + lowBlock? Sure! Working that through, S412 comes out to -20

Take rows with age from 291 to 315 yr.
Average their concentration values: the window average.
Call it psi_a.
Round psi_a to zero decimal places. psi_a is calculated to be 92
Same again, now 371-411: 66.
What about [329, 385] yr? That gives 96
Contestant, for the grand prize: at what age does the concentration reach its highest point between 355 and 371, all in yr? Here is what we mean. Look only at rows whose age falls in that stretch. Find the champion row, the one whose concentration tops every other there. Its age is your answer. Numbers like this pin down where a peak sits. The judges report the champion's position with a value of 360.0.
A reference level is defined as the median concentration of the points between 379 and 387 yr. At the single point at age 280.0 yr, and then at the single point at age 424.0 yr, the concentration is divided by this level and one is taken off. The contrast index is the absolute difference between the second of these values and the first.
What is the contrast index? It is 0.53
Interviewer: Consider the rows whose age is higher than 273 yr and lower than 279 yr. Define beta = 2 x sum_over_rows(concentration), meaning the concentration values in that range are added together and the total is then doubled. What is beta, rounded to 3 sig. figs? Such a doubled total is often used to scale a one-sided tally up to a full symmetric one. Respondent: 294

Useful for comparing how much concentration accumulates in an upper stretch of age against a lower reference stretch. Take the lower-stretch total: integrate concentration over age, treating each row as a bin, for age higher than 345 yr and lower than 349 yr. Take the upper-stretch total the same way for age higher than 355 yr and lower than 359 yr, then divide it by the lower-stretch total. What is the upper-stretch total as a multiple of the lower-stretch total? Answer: 1.09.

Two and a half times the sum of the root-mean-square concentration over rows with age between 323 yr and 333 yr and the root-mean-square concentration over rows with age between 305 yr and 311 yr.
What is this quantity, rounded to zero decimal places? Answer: 473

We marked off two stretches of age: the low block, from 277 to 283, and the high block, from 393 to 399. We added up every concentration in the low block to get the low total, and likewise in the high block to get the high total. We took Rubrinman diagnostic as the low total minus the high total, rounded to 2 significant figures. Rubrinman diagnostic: 39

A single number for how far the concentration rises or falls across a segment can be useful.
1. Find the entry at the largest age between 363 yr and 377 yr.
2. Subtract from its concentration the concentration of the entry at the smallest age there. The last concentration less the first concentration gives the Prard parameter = -14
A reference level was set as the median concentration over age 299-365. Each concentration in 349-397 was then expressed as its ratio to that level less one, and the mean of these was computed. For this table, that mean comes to -0.15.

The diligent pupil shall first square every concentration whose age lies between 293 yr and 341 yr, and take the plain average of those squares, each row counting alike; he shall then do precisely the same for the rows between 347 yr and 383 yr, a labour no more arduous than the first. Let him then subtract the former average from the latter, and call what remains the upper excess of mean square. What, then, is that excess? -59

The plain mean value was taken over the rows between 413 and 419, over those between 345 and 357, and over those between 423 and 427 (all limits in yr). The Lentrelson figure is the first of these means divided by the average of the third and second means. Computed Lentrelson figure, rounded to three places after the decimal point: 0.914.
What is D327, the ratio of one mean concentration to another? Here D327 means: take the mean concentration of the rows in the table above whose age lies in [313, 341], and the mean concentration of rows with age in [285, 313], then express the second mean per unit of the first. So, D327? 0.95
